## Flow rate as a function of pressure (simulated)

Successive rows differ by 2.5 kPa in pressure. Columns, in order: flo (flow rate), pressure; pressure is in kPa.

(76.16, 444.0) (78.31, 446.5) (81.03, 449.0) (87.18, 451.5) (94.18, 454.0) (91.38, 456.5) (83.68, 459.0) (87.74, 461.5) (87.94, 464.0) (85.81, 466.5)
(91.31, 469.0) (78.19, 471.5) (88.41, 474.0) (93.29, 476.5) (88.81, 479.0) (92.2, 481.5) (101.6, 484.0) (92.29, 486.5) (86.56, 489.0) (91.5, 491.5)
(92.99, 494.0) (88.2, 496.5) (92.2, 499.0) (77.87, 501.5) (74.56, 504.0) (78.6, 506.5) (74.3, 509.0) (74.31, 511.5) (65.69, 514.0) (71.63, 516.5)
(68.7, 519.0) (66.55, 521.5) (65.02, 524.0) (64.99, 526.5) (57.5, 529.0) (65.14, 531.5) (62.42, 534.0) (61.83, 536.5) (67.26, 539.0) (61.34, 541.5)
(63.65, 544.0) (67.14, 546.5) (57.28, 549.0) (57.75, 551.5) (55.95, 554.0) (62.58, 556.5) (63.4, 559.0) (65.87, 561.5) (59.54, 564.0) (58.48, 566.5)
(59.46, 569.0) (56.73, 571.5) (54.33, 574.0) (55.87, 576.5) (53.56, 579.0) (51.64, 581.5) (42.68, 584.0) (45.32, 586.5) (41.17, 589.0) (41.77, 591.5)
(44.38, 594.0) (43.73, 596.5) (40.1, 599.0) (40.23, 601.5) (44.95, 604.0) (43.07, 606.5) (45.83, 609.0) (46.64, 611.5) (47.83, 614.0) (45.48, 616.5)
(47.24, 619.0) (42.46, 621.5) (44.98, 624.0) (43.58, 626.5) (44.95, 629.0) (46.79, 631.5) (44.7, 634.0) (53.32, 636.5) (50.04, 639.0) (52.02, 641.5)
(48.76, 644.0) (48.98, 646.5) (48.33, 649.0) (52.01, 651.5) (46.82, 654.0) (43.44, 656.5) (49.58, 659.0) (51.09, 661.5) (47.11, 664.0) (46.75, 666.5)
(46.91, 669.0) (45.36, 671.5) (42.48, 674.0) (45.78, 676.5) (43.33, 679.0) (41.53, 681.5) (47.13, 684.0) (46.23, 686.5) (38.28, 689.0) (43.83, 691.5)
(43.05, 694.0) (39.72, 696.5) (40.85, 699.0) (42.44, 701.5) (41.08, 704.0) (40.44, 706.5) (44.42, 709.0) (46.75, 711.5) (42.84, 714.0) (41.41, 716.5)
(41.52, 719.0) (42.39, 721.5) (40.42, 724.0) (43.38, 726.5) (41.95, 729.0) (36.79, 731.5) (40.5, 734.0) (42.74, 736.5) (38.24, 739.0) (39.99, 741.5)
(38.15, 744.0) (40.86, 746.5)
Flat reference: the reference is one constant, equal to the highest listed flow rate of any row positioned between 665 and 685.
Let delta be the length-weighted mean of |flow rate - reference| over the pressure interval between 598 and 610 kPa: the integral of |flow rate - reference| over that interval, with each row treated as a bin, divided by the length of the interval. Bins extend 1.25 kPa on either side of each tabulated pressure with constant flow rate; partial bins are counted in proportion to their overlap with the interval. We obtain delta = 4.3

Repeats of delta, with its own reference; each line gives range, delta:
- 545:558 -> 13.1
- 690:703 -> 5.2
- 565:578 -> 9.8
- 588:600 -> 4.8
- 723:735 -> 6.5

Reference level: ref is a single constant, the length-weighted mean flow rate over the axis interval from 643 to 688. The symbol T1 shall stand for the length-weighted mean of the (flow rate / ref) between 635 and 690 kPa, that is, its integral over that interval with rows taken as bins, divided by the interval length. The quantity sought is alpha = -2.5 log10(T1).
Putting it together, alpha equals -0.01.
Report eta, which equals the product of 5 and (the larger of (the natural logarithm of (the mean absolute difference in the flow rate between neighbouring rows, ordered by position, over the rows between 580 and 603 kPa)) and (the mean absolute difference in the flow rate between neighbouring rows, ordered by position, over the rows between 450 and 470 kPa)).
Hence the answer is 21.0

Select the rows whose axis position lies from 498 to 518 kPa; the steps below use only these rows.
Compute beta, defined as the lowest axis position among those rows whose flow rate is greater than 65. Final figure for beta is 499.0 kPa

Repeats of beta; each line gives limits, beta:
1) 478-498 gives 479.0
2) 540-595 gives 546.5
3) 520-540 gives 521.5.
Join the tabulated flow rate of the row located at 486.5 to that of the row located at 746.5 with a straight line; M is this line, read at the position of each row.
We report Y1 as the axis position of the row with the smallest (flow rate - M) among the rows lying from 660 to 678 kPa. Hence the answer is 674.0 kPa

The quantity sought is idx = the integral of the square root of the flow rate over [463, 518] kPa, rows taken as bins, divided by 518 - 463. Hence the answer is 9.20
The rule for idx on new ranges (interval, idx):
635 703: 6.78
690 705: 6.46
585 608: 6.54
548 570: 7.75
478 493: 9.60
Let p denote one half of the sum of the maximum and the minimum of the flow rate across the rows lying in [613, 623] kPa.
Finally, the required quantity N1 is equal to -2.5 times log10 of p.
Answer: -4.14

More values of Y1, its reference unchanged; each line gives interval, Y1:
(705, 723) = 706.5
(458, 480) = 471.5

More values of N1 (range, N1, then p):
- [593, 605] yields -4.07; 43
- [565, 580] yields -4.38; 57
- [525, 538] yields -4.47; 61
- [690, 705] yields -4.05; 42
